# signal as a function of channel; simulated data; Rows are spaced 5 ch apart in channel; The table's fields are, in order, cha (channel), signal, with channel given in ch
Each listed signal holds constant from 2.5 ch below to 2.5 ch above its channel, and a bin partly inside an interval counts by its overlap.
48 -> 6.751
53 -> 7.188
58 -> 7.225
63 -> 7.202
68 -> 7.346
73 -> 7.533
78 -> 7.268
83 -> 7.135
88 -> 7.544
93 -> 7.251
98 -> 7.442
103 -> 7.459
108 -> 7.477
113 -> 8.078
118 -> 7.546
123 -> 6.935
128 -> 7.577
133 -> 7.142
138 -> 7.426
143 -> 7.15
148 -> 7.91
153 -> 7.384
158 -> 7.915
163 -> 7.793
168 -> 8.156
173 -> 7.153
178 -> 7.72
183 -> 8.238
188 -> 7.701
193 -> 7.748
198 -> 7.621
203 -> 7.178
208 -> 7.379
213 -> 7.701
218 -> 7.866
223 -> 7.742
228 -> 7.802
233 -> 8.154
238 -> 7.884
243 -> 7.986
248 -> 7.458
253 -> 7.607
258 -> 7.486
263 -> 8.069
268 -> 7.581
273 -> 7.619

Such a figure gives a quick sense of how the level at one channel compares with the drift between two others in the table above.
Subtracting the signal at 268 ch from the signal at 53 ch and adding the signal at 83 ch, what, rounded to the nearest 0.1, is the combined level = 6.7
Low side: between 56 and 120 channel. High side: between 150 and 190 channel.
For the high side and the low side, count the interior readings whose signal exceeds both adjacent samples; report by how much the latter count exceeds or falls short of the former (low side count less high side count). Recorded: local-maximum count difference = 0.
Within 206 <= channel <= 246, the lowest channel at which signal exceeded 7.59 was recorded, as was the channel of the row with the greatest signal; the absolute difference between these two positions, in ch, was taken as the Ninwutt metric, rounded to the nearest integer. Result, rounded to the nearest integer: 20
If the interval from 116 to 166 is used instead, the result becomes 10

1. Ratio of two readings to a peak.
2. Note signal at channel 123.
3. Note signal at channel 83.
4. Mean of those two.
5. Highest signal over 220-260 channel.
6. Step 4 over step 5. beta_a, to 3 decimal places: 0.863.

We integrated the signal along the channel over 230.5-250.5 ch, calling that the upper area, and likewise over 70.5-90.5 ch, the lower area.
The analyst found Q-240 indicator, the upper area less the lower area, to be 10.0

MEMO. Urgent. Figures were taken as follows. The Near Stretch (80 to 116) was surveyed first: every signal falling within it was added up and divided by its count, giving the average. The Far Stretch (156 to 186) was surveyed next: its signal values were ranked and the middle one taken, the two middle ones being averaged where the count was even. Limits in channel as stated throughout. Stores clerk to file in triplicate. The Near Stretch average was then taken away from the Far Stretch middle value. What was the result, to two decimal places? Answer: 0.37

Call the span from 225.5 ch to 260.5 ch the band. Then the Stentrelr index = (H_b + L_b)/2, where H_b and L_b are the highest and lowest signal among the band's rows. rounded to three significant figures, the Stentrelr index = 7.81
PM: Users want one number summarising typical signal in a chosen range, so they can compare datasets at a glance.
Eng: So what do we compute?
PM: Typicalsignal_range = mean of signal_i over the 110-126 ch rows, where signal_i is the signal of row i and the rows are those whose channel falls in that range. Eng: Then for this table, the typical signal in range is 7.52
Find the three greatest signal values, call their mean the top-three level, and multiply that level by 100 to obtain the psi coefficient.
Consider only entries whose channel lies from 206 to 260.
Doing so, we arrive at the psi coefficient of 801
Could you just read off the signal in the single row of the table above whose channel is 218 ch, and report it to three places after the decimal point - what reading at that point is 7.866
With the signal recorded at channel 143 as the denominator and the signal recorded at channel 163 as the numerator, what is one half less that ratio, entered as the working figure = -0.59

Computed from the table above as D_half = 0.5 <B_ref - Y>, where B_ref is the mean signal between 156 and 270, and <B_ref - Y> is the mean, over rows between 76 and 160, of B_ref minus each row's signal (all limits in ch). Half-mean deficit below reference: 0.14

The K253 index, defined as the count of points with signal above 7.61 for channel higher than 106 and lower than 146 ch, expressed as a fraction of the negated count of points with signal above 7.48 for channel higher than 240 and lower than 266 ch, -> -0.25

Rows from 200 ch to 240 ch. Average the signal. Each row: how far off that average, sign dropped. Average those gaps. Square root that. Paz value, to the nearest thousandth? 0.470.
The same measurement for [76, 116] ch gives 0.427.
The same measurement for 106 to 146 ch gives 0.506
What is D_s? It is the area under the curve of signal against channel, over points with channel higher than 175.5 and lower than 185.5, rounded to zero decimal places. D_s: 80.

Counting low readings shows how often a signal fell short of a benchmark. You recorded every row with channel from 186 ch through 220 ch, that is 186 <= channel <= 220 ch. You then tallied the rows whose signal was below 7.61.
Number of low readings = 2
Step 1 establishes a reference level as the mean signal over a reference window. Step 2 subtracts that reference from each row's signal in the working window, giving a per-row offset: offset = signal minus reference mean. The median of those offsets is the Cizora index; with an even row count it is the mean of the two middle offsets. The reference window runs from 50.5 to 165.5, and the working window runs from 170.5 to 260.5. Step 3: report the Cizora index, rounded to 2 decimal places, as 0.28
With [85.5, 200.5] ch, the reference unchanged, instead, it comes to 0.11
